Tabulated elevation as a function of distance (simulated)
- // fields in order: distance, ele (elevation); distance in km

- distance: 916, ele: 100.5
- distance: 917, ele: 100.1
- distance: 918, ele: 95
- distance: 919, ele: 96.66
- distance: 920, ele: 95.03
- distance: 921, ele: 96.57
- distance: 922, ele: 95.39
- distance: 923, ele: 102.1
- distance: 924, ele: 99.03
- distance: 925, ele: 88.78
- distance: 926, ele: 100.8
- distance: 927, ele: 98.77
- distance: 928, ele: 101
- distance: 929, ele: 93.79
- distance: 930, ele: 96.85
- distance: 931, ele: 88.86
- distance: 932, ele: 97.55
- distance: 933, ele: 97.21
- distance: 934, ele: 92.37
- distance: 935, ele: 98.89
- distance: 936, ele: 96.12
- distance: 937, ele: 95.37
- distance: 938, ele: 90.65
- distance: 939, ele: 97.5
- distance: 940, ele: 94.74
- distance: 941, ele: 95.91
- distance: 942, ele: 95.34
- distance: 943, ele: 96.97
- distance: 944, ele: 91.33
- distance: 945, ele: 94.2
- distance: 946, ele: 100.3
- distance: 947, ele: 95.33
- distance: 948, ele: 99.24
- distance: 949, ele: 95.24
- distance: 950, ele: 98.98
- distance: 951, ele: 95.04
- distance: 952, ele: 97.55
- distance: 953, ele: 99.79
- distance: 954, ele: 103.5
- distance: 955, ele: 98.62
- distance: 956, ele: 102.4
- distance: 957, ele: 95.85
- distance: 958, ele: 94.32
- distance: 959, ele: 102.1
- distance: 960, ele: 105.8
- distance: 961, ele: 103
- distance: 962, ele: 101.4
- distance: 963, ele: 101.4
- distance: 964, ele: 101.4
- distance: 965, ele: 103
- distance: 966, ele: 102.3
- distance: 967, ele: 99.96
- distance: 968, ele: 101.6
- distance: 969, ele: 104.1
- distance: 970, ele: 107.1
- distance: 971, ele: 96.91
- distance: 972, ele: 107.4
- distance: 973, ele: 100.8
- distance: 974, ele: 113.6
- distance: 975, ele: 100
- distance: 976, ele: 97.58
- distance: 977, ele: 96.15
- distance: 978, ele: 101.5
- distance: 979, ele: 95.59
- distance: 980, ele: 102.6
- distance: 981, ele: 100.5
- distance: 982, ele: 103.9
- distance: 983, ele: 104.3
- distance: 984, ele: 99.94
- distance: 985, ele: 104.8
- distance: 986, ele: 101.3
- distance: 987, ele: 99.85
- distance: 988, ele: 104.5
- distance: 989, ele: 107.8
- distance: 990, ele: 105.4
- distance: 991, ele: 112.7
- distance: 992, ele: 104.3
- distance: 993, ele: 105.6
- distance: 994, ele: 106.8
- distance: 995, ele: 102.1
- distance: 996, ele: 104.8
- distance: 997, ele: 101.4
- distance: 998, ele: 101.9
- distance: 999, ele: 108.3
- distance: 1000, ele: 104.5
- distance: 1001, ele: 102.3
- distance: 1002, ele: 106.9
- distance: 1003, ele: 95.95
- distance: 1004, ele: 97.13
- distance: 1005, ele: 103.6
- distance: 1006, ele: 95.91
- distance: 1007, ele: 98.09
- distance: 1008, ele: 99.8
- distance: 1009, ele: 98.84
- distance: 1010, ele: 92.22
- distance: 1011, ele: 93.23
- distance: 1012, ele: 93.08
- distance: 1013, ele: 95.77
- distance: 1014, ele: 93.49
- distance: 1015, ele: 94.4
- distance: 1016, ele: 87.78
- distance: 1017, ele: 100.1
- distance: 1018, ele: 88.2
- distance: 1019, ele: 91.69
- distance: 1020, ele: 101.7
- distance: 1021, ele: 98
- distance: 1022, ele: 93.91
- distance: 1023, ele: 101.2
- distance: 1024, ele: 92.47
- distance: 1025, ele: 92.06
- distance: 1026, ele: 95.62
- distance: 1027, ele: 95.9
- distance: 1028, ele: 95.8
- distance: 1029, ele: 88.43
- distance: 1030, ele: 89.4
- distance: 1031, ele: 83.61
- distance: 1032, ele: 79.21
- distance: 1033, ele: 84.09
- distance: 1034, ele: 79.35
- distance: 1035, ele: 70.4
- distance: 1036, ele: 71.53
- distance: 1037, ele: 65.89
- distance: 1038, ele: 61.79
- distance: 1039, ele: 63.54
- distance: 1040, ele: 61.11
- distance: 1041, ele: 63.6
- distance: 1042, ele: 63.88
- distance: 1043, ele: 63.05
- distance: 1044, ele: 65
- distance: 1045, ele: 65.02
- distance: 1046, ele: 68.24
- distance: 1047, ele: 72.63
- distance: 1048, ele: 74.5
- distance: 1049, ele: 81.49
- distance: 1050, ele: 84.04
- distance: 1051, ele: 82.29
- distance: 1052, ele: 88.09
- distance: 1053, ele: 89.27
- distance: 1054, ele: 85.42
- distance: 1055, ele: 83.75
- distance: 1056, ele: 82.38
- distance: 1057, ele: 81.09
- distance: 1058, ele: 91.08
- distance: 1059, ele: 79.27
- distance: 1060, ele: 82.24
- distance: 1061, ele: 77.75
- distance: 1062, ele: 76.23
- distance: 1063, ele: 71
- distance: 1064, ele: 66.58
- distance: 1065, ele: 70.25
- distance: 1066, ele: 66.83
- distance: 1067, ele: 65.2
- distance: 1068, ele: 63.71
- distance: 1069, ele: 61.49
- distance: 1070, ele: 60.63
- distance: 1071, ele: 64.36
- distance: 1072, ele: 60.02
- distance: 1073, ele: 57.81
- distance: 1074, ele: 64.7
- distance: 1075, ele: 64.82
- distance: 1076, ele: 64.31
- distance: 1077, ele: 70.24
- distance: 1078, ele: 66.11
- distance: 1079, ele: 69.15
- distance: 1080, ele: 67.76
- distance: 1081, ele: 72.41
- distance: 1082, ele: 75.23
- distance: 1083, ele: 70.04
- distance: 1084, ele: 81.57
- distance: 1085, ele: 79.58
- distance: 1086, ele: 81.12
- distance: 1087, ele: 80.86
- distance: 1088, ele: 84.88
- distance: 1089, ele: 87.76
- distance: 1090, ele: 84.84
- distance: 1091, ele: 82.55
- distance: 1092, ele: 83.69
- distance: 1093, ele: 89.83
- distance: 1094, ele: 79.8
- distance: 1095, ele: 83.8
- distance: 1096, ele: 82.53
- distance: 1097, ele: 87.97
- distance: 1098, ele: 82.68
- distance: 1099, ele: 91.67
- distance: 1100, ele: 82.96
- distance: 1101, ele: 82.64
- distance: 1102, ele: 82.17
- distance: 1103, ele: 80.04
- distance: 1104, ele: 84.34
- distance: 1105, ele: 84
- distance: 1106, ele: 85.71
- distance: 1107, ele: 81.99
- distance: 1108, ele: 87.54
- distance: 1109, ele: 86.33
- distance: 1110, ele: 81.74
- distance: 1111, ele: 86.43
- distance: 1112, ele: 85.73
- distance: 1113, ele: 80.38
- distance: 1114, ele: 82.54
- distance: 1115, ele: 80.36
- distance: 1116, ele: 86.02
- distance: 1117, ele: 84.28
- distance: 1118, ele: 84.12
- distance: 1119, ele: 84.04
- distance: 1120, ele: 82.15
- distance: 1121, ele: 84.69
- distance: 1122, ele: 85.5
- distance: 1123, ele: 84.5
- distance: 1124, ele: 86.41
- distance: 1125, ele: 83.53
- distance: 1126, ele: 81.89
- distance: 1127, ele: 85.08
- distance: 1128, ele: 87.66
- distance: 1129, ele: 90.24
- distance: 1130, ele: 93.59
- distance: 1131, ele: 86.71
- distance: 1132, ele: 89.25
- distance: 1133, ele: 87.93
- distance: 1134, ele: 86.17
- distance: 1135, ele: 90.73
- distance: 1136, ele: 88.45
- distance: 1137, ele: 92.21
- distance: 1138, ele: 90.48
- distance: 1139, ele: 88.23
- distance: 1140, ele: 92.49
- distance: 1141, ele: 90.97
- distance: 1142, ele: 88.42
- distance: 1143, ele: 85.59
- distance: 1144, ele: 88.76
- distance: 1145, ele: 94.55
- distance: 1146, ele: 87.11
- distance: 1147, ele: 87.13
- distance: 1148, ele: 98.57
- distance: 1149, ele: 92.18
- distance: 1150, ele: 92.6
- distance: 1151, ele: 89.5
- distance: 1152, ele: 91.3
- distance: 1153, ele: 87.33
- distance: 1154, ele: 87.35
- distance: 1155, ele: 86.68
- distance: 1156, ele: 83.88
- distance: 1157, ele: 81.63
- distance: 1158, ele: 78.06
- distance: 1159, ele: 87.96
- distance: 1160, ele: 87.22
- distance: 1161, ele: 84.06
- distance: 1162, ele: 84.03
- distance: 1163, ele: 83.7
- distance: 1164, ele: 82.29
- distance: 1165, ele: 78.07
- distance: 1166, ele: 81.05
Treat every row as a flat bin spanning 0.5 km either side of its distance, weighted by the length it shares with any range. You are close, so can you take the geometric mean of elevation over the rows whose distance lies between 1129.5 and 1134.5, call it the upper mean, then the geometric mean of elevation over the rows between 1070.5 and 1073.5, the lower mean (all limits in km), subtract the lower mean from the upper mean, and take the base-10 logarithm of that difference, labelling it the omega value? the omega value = 1.4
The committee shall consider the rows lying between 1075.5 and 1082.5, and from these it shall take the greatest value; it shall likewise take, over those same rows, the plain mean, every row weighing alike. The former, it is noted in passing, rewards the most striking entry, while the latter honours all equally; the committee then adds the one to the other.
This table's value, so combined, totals 145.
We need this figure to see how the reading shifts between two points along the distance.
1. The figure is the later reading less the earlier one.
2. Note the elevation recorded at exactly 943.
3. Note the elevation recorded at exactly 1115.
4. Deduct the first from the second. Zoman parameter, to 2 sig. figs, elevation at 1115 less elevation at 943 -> -17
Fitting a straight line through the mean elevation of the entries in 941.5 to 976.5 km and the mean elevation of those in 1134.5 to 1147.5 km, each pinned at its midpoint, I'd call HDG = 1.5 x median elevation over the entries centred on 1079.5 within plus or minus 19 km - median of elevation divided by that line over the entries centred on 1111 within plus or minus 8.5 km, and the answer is 107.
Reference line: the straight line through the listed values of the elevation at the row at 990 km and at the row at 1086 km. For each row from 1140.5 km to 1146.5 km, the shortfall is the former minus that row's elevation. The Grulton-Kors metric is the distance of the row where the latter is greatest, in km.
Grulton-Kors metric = 1143 km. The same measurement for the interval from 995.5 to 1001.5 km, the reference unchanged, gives 997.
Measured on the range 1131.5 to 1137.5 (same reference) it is 1134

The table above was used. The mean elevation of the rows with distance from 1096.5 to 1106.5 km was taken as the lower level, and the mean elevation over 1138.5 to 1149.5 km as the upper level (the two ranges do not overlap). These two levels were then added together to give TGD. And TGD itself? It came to 175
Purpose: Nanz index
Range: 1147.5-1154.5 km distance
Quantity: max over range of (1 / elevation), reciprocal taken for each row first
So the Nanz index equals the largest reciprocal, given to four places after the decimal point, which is 0.0115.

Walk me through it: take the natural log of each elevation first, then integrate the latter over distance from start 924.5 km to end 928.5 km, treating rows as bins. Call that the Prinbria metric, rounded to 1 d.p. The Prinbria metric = 18.3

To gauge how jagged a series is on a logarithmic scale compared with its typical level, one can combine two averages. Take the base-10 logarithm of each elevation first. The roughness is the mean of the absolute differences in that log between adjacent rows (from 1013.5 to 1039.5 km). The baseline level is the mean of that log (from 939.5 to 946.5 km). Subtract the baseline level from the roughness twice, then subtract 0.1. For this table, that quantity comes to -4.04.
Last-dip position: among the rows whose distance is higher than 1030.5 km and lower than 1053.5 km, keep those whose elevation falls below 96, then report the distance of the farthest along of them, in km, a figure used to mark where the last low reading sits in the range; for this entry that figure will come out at 1053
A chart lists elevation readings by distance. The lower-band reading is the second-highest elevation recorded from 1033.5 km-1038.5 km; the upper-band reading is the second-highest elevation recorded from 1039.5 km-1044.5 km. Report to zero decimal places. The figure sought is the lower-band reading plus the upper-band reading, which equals 135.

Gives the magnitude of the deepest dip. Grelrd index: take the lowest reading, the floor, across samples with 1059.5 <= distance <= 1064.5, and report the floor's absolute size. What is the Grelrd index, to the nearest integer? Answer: 67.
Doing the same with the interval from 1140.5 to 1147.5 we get 86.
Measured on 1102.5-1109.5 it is 80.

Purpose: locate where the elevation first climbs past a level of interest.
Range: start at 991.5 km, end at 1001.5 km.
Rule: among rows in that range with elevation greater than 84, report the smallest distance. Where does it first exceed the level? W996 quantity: 992 km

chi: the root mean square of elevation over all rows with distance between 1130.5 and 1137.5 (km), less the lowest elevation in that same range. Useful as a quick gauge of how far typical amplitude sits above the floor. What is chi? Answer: 2.6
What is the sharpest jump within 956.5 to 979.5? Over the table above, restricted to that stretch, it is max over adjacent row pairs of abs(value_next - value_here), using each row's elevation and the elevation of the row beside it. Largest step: 13.6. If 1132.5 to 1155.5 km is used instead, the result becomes 11.4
